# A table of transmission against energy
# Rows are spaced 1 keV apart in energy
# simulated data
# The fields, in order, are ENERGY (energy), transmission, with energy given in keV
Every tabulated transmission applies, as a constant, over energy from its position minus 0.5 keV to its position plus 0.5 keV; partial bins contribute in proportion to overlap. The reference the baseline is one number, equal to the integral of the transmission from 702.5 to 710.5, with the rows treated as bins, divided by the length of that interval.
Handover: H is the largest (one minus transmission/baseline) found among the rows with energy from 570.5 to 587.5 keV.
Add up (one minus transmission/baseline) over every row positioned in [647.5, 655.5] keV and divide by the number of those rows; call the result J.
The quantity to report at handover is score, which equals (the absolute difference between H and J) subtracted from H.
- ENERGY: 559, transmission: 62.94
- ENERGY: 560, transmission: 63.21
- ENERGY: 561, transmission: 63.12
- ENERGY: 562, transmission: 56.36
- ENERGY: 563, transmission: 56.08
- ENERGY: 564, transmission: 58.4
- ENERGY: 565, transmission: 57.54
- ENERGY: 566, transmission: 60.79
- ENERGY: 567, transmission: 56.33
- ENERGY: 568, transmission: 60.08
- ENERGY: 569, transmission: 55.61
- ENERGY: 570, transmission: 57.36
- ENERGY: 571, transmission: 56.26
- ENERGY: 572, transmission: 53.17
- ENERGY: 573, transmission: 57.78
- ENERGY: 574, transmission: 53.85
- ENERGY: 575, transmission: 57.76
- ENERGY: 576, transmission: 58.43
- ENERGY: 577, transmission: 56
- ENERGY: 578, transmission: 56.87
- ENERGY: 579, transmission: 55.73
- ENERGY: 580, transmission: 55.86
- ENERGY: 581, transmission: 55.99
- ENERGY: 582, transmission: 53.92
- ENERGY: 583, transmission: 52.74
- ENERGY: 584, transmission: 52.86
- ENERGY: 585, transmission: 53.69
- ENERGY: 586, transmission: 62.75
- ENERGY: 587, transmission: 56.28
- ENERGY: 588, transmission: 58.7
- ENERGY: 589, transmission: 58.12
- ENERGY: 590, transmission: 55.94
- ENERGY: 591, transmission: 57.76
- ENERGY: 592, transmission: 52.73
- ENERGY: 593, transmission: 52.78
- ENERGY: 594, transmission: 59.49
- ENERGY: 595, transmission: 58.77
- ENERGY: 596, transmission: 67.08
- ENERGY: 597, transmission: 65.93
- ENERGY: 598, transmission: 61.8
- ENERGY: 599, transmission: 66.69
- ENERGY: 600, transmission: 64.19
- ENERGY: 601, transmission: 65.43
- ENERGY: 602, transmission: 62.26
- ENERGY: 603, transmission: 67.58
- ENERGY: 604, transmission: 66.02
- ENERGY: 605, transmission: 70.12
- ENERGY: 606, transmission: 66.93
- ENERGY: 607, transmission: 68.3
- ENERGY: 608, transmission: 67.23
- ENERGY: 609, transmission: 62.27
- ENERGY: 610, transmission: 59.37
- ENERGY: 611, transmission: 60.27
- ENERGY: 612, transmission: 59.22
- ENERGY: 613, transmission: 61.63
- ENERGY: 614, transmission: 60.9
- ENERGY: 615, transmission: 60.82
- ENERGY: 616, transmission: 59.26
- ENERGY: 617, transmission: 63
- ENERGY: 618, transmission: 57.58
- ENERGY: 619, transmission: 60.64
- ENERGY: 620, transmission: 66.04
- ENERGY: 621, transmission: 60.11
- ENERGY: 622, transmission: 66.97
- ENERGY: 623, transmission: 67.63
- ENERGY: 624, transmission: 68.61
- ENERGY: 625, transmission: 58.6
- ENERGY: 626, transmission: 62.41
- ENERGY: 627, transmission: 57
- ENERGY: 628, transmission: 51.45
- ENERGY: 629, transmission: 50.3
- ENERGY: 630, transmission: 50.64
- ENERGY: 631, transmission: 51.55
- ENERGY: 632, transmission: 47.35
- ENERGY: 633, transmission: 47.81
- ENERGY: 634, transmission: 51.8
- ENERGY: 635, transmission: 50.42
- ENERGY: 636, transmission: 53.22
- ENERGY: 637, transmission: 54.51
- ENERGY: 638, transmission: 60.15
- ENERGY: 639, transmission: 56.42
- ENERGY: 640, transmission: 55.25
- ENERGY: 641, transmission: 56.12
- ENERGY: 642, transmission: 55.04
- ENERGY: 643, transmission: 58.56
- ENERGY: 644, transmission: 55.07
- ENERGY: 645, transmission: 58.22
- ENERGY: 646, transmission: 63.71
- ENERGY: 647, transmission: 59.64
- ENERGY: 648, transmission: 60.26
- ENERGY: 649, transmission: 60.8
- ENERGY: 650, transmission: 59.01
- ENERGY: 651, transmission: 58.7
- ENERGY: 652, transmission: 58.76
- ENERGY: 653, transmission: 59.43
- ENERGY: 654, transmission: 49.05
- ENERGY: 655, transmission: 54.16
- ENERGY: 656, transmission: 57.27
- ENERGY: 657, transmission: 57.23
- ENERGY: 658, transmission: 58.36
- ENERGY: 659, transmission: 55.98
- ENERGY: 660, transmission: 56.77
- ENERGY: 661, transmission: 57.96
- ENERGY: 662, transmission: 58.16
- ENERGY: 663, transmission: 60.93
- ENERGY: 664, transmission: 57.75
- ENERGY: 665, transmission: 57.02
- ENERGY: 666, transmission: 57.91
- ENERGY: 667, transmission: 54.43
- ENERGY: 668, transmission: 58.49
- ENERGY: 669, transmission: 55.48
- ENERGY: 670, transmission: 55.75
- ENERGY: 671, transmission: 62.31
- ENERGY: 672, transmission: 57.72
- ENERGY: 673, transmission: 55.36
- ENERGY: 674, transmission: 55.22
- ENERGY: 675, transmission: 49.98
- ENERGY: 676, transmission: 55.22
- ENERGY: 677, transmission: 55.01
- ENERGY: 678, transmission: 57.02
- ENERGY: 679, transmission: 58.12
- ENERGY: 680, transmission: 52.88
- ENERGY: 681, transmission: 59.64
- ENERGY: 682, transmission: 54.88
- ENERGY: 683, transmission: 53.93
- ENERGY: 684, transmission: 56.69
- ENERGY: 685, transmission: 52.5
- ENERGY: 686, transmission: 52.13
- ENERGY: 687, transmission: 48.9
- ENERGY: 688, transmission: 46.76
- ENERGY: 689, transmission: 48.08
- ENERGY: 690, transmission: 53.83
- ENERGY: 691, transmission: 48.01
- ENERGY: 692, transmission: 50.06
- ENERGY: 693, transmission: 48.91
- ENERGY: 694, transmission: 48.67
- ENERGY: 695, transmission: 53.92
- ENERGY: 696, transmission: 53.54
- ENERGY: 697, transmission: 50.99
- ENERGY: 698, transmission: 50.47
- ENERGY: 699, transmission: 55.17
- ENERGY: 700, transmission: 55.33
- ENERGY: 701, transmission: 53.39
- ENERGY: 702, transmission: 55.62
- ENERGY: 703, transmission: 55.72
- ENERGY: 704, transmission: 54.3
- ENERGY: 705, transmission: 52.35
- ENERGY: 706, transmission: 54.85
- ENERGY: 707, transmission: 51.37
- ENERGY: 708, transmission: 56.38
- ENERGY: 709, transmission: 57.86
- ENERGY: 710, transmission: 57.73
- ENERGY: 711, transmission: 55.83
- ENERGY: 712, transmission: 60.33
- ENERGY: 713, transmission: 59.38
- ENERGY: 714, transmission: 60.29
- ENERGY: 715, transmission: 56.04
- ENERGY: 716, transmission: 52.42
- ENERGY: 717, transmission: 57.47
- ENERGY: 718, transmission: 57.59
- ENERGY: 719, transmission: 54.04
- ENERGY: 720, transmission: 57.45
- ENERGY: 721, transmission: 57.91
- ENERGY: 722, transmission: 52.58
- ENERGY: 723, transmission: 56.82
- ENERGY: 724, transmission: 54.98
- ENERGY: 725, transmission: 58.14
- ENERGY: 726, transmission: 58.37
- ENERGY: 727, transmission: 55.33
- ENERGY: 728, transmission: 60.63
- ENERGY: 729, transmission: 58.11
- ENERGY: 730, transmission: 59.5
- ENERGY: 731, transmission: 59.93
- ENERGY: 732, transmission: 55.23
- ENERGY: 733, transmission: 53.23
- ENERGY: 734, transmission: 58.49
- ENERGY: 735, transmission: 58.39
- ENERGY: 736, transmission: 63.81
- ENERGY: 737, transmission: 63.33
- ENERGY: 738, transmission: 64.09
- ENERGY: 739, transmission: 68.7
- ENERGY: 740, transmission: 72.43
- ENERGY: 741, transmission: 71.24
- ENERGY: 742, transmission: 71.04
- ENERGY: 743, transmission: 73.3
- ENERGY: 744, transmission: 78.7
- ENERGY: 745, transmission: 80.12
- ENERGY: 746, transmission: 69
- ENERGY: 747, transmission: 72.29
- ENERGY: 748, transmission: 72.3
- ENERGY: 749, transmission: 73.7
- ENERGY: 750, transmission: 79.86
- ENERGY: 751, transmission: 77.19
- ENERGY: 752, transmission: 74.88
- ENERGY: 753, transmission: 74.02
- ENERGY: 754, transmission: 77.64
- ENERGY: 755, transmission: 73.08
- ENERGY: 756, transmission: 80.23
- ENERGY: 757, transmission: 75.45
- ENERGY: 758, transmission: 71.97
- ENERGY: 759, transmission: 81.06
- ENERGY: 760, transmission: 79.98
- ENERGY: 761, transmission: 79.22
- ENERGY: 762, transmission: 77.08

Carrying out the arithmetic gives -0.04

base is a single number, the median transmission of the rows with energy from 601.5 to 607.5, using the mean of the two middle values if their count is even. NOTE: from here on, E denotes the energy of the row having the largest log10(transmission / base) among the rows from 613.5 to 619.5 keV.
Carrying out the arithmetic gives 617 keV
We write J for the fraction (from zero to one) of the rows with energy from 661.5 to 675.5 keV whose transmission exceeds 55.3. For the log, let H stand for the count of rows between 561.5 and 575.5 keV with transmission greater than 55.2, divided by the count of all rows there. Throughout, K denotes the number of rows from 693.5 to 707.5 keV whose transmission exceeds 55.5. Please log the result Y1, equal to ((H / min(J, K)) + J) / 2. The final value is 0.94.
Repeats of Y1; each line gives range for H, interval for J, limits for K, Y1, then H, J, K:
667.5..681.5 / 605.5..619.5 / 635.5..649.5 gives 0.89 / 0.8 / 1.0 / 9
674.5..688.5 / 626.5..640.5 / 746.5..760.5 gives 0.94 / 0.4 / 0.2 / 14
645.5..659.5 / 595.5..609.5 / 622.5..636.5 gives 0.93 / 0.9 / 1.0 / 5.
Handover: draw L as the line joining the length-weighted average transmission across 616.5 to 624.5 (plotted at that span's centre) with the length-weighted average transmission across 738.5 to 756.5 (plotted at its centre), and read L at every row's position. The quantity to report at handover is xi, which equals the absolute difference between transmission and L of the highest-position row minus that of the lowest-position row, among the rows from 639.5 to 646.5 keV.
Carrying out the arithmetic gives -8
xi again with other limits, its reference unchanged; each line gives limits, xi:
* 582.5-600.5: -6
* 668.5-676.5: 1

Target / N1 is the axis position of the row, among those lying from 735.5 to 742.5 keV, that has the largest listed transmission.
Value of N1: 740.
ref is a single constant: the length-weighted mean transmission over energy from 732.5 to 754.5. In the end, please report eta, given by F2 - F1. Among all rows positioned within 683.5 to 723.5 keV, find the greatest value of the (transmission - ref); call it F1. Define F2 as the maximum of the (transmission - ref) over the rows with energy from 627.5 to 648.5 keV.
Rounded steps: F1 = -10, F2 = -7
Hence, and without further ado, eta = 3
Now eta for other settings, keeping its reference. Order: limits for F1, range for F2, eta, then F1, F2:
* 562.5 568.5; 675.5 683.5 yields -1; -10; -11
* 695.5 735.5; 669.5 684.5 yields 2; -10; -8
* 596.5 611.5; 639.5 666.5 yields -6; 0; -7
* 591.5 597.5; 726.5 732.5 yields -6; -3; -10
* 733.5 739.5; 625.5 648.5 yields -5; -2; -7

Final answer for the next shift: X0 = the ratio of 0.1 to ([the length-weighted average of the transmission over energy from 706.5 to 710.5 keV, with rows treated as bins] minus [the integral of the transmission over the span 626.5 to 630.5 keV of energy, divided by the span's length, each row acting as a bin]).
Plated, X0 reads 0.03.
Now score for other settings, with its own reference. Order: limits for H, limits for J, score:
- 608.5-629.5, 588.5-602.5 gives -0.10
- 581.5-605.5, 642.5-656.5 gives -0.05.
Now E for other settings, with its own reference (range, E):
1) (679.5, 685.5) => 681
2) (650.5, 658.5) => 653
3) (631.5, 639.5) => 638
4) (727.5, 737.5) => 736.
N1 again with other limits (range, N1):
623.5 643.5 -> 624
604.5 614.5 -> 605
